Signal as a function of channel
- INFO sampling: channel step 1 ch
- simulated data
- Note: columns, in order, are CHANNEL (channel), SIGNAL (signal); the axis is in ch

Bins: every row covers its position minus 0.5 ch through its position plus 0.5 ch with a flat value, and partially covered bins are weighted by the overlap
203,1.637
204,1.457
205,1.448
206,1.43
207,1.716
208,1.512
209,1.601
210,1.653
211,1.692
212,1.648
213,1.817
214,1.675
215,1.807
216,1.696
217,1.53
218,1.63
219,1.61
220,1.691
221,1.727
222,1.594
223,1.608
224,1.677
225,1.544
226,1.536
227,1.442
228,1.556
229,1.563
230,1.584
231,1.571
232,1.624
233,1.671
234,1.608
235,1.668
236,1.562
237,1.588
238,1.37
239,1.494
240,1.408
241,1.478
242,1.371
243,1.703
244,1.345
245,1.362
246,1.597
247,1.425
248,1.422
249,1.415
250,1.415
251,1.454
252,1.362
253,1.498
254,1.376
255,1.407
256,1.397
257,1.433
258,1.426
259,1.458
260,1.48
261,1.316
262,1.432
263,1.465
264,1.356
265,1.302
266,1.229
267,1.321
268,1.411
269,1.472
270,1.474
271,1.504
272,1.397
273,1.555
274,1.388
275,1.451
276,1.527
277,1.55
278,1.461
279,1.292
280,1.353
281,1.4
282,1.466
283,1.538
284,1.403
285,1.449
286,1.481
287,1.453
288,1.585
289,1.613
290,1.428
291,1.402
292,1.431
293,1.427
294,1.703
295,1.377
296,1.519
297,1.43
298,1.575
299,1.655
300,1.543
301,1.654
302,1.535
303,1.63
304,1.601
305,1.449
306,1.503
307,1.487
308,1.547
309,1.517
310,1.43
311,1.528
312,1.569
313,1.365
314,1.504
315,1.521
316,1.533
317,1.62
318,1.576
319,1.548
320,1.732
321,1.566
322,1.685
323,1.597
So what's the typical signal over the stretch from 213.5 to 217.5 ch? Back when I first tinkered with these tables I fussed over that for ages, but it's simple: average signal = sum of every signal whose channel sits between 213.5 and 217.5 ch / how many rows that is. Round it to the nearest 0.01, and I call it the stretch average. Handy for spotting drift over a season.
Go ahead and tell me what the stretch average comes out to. 1.68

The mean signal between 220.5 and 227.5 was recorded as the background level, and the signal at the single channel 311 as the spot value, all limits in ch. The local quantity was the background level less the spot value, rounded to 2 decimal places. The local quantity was 0.06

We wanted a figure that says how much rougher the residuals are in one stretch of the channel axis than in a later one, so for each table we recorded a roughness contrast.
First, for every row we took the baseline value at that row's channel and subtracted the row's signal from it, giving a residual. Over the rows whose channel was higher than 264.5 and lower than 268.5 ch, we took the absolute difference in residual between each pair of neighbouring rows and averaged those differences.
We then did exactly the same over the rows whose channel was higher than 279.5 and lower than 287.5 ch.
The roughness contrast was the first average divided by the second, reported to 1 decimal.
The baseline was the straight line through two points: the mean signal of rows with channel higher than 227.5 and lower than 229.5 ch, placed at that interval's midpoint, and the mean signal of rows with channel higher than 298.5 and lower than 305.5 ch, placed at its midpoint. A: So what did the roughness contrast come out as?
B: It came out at 1.4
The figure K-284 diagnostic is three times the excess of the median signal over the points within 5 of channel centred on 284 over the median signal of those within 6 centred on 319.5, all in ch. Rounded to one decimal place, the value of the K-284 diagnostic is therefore -0.4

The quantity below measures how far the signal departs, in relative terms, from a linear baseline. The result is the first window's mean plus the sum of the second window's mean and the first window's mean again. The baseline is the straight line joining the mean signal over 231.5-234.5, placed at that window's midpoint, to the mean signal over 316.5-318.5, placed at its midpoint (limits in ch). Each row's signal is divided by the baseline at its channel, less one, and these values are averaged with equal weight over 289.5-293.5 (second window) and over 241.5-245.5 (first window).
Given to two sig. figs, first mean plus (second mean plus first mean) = -0.34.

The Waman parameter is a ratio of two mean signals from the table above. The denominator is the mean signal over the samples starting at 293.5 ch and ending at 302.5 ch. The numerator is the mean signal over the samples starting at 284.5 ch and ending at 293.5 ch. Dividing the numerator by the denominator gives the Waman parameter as 0.95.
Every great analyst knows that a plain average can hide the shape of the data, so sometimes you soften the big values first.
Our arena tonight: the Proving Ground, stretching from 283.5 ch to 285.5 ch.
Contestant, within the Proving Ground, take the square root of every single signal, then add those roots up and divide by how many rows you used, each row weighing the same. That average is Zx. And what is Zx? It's 1.19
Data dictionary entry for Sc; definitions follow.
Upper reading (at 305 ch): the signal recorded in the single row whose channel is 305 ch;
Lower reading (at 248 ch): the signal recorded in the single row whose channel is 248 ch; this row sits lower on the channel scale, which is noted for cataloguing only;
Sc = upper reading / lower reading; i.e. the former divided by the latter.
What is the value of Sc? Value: 1.02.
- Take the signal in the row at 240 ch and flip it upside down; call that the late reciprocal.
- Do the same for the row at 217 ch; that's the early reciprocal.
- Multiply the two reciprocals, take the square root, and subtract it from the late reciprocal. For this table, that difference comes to 0.029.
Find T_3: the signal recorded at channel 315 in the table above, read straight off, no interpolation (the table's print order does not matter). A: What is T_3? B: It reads 1.521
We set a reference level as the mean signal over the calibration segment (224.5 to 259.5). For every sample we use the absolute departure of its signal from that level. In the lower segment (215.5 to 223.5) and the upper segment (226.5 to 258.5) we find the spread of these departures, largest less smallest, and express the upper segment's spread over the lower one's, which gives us 1.1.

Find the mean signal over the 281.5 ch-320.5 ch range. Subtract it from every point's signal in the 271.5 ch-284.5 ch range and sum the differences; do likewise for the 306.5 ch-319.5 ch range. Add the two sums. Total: -1.0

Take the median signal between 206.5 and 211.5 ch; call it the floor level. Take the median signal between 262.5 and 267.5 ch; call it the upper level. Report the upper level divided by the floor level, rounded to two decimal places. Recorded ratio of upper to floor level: 0.80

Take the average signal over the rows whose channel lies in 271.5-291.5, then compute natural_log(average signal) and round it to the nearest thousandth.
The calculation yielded 0.378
